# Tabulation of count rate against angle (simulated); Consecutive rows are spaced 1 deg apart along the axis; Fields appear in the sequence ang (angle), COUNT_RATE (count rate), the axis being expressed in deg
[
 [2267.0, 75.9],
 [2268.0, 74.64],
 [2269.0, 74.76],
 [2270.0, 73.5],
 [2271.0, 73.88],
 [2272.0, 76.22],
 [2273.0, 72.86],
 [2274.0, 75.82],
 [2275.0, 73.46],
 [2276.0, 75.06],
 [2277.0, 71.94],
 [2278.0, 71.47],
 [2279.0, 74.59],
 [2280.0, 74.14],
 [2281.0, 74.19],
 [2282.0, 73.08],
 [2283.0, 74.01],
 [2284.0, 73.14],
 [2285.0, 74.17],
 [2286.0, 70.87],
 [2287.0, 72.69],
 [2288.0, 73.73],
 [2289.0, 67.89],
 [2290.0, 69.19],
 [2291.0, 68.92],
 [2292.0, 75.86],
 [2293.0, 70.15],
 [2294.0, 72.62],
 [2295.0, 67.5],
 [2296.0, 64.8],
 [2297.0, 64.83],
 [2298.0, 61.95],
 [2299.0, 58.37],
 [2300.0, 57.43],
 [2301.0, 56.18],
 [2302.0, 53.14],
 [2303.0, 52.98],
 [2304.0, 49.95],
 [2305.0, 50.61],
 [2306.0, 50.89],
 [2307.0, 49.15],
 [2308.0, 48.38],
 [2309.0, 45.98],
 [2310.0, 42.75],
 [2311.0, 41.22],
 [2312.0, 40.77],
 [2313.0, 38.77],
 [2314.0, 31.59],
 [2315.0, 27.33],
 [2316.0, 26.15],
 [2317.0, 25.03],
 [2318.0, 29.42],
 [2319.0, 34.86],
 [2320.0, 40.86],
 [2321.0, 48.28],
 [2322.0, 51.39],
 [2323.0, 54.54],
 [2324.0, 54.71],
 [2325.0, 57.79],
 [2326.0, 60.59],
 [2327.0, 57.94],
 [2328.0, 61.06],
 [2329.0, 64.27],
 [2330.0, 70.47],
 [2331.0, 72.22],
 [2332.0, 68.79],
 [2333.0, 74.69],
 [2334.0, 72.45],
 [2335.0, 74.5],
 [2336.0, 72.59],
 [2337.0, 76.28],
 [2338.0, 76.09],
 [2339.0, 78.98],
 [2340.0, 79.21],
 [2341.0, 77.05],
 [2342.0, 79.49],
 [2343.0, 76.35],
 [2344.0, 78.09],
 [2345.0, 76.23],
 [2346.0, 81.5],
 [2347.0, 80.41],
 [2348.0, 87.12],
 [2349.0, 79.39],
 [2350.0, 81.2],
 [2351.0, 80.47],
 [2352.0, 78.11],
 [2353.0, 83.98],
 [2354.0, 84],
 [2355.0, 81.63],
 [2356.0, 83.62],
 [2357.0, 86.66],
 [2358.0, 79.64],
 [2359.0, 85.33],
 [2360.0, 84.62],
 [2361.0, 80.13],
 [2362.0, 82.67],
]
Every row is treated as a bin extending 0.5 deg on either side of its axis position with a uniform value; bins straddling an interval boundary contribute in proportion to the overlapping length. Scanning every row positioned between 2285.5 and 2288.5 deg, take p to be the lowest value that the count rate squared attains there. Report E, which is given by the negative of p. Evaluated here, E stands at -5023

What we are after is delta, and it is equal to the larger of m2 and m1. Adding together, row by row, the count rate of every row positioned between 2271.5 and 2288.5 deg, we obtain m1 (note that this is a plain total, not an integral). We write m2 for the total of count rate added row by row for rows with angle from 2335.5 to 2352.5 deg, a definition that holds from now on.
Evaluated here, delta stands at 1339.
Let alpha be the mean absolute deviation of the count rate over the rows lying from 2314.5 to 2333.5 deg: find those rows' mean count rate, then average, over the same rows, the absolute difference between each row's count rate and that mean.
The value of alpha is 14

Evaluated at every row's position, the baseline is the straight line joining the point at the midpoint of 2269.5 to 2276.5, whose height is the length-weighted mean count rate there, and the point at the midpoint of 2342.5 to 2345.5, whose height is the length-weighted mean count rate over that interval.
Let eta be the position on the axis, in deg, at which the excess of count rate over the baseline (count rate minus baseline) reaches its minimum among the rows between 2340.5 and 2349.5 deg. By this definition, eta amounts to 2345.0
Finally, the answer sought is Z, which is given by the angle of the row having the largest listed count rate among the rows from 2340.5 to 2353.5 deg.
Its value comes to 2348.0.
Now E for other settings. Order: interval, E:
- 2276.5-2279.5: -5108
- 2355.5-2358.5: -6343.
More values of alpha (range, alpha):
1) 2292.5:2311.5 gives 8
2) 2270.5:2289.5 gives 1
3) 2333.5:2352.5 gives 3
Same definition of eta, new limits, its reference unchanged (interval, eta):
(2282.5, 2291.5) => 2289.0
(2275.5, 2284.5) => 2278.0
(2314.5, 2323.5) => 2317.0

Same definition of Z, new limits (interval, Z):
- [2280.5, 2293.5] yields 2292.0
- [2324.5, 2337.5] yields 2337.0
